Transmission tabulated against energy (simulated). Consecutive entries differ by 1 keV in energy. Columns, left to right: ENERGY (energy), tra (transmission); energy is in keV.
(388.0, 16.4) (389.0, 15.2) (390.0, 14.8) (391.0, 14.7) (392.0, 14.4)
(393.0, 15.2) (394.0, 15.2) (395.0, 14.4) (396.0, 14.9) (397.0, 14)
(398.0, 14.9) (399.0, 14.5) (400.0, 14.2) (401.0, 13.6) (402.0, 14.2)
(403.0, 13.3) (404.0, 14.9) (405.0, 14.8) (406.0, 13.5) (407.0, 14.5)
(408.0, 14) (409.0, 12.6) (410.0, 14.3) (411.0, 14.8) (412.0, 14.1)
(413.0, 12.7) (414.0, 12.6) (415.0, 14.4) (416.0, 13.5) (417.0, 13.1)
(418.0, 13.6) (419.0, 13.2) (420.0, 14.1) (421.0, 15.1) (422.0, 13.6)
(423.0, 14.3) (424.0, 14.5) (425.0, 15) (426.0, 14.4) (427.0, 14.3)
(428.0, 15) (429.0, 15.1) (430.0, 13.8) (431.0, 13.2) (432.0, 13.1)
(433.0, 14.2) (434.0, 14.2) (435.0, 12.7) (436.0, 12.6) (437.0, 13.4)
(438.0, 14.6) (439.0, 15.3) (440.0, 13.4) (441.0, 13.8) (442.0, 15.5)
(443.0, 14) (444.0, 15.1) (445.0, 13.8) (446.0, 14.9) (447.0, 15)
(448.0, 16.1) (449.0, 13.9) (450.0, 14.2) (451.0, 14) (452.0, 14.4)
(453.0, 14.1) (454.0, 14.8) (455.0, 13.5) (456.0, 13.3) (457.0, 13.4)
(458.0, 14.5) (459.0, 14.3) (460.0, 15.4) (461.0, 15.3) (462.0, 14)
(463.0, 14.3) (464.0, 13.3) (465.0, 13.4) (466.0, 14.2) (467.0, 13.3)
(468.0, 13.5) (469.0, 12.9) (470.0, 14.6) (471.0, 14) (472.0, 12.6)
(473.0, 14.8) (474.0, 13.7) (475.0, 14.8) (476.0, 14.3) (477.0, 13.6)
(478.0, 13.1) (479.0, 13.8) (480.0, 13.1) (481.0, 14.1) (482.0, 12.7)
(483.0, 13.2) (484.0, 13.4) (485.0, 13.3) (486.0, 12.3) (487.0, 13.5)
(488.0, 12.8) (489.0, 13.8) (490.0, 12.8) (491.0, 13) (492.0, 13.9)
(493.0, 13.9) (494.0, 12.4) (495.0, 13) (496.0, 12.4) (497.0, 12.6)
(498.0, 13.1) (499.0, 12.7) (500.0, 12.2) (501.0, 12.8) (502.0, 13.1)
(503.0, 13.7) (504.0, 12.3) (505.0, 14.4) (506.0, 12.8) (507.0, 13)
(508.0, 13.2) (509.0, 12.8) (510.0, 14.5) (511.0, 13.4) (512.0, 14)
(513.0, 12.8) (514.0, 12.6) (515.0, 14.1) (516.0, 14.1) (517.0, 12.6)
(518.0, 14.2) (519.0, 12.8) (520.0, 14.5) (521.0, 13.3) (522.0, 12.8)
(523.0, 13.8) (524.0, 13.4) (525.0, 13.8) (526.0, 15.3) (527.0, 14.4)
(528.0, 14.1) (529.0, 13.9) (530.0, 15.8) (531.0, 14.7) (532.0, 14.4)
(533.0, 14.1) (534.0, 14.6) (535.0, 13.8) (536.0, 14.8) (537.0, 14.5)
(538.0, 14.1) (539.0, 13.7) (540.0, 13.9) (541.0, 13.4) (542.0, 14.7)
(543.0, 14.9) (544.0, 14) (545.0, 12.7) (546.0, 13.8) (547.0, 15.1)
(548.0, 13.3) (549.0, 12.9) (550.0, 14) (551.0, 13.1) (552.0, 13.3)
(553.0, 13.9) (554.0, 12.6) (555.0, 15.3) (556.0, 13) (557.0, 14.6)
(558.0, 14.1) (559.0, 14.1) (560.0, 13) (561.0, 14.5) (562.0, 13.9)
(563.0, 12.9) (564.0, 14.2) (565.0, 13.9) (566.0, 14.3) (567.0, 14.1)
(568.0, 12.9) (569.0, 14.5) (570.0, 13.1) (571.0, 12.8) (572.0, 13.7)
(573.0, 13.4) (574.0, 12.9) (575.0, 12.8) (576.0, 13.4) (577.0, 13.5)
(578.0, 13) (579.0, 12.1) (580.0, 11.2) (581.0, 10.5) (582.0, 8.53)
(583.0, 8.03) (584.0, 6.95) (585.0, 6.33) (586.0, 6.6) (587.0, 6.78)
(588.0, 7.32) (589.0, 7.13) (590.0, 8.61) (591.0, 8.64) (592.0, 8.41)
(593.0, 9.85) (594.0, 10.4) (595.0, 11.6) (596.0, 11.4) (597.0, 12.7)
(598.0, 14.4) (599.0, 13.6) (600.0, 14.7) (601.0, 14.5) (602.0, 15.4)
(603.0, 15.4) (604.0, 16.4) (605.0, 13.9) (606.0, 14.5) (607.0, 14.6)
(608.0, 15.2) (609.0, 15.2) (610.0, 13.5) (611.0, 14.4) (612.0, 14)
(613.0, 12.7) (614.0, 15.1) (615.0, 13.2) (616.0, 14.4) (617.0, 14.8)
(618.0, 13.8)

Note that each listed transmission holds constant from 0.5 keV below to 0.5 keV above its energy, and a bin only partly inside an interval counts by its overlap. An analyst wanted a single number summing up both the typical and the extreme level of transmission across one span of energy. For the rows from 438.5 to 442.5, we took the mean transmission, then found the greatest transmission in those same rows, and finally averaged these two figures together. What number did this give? 15.0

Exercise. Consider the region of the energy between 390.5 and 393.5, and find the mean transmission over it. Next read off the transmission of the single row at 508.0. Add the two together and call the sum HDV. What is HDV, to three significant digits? 28.0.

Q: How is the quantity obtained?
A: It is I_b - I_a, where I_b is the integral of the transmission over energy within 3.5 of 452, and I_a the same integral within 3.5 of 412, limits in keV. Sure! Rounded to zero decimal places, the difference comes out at 3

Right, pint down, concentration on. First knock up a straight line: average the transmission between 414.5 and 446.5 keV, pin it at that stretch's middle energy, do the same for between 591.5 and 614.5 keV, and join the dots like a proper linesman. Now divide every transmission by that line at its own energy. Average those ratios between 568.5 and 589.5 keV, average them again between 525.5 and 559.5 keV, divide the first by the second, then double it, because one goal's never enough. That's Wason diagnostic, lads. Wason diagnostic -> 1.53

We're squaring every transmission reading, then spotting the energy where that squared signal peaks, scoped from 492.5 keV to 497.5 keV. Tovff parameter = 493.0 keV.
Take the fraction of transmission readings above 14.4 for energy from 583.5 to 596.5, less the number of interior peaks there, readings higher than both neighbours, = -3.0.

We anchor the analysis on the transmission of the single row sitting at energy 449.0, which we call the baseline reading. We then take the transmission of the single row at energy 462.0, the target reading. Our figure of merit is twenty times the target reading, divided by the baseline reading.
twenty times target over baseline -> 20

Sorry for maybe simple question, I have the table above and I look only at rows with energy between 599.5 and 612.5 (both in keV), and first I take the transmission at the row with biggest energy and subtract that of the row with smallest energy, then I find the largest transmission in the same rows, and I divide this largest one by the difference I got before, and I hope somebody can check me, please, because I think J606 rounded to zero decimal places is -23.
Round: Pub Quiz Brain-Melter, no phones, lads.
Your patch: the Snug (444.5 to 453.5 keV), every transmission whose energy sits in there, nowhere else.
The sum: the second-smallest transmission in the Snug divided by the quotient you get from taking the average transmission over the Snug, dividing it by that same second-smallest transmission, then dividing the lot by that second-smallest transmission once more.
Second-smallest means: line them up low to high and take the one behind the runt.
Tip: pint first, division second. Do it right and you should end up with 185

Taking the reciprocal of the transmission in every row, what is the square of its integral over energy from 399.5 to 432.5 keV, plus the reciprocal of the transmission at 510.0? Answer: 6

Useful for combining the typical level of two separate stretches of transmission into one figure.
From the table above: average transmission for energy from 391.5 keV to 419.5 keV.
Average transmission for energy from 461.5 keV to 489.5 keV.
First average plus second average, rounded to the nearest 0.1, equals 27.6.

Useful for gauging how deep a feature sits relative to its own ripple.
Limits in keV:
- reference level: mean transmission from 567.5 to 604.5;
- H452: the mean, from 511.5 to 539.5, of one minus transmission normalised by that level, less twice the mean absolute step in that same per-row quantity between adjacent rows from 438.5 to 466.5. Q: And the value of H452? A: -0.36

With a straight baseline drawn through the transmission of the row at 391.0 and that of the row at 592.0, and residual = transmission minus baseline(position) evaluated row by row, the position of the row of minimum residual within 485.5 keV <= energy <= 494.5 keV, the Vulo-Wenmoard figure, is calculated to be 486.0 keV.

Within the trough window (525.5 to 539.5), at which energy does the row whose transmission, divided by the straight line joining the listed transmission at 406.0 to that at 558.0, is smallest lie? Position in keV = 539.0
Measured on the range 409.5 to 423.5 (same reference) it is 414.0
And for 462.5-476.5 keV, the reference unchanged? 472.0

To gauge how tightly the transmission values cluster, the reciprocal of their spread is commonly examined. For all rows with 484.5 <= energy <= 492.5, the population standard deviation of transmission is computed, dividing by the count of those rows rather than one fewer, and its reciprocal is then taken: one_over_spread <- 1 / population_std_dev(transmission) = 1.9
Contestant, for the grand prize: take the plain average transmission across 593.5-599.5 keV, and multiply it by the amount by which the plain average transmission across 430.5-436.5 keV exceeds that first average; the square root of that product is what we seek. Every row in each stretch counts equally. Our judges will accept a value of 3.5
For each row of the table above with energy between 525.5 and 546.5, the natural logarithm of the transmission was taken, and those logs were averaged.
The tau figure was 2.657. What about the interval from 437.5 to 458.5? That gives 2.663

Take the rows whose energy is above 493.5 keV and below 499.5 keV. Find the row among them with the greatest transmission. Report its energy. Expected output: 498.0 keV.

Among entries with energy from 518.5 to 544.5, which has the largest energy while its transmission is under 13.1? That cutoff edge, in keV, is 522.0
